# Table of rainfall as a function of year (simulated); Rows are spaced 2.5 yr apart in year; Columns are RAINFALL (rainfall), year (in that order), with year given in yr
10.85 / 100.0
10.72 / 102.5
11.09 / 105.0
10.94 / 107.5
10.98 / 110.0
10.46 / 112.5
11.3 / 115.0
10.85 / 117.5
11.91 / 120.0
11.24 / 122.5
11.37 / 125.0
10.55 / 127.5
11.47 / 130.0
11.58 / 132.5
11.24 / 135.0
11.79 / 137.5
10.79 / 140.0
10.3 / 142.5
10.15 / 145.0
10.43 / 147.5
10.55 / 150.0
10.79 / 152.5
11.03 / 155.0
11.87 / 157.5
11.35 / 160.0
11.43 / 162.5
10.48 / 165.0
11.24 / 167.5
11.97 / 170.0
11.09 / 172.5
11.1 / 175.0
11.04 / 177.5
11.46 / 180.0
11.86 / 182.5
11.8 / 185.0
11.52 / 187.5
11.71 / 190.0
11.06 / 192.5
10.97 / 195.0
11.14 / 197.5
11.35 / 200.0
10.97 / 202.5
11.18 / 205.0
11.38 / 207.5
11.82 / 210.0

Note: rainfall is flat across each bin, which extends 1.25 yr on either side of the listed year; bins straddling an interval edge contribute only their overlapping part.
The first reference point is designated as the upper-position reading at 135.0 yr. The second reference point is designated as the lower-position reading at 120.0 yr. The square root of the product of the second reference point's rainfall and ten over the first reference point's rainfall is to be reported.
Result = 3.26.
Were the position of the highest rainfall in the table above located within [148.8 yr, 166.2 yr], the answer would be 157.5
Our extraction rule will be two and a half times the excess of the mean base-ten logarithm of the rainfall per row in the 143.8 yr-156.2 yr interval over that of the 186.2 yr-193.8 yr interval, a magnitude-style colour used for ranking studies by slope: -0.08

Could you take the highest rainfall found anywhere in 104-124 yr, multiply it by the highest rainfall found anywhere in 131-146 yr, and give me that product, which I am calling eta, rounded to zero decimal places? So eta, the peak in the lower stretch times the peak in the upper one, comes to 140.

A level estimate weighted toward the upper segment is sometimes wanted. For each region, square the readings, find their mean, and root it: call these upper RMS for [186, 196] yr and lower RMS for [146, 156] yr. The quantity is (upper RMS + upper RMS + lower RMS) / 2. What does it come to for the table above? 16.7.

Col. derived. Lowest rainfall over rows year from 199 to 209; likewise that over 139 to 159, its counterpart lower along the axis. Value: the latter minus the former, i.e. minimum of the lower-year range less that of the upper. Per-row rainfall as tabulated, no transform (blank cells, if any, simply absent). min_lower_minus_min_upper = -0.8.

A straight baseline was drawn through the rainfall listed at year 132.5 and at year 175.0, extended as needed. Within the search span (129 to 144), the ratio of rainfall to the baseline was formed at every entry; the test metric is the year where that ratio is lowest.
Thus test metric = 142.5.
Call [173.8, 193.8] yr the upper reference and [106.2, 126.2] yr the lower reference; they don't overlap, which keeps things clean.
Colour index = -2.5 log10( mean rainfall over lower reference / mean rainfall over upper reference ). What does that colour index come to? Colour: 0.03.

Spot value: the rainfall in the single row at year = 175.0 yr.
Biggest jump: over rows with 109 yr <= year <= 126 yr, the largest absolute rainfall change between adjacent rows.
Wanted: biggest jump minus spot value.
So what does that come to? -10.0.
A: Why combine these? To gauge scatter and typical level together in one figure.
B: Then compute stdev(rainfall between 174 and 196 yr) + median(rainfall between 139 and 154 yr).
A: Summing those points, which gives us 10.8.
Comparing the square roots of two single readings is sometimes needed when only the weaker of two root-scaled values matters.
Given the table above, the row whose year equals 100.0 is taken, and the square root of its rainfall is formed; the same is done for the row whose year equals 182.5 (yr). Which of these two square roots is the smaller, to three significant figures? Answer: 3.29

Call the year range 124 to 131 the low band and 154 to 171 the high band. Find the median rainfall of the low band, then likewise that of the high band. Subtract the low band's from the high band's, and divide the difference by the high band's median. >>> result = -0.002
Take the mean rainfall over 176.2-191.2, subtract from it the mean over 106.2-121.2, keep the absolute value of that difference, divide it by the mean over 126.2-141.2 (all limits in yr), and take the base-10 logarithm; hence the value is -1.4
